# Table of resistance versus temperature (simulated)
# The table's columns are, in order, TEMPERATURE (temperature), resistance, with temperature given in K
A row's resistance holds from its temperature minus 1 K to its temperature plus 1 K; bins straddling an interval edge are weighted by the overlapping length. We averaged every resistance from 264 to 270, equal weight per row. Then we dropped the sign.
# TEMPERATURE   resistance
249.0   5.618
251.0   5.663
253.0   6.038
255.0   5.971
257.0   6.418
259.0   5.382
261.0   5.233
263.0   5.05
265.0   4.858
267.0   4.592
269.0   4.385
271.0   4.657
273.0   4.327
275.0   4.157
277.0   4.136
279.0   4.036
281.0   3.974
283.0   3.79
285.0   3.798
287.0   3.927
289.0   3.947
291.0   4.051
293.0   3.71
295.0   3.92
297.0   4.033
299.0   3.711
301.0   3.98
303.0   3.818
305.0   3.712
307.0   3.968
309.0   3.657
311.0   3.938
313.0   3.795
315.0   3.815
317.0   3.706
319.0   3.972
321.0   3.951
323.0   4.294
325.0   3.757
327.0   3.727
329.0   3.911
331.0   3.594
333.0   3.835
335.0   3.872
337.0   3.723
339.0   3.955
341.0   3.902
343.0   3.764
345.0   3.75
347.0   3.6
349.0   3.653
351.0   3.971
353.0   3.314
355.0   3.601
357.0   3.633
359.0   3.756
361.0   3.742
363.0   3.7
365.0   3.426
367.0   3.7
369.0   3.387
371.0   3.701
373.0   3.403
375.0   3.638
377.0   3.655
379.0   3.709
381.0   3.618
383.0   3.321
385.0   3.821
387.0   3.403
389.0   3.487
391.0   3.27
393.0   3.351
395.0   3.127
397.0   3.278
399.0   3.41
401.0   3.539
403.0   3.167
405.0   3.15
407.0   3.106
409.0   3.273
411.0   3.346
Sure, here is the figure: 4.6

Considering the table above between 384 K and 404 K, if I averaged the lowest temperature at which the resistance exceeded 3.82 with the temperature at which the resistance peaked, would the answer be 385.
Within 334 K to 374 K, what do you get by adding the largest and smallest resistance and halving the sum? 3.64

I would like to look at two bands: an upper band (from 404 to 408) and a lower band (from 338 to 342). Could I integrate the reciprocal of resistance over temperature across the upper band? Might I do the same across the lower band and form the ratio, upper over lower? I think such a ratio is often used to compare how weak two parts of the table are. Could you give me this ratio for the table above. 1.3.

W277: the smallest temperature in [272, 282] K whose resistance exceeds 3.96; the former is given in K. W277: 273.0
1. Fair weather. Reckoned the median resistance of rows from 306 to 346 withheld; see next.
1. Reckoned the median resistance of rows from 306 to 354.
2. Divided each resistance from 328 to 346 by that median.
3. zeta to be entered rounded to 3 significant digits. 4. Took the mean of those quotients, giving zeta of 1.00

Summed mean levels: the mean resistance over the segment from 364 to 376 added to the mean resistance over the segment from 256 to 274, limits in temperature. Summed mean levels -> 8.5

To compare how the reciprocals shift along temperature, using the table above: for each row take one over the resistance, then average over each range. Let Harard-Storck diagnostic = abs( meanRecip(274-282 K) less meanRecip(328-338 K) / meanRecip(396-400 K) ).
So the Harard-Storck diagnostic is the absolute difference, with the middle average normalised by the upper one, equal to 0.638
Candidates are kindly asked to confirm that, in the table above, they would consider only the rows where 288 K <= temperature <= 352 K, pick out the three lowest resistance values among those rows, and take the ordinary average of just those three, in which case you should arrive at 3.62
